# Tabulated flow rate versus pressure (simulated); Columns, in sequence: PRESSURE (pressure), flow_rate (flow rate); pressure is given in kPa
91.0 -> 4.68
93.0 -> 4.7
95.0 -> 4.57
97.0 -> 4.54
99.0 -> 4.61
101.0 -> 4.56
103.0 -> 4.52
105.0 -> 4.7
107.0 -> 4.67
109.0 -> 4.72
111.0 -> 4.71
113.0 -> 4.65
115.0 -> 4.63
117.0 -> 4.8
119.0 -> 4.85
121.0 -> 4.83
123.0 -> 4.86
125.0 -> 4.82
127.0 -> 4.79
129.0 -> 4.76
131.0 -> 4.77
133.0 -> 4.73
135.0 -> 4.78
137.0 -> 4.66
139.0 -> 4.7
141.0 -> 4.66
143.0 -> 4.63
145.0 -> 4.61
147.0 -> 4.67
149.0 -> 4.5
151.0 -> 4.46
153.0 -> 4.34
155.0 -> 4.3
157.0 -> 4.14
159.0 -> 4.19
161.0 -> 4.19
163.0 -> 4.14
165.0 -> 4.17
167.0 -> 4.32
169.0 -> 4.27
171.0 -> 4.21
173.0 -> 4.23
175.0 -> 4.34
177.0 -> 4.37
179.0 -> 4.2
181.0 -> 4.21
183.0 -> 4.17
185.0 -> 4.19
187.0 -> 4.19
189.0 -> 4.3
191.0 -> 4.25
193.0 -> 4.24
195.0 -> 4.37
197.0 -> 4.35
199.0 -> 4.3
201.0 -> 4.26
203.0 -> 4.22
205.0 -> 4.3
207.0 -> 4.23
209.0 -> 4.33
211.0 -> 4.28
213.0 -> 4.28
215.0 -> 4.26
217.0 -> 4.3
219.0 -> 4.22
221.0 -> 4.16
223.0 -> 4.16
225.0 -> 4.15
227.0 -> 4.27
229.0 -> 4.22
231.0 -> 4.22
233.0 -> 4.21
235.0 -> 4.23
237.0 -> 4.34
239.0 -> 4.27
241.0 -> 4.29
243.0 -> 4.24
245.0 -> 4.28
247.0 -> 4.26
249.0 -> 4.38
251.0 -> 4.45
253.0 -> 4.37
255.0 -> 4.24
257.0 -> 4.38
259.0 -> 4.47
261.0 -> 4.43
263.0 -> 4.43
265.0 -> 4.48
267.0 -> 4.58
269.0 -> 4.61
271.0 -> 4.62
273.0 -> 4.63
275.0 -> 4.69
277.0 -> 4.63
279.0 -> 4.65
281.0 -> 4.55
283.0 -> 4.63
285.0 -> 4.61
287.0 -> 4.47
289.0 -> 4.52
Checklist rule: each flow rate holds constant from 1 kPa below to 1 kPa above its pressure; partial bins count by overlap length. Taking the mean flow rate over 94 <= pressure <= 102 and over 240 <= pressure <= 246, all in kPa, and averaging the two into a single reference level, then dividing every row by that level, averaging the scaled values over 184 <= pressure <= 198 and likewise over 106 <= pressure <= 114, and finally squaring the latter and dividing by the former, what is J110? 1.16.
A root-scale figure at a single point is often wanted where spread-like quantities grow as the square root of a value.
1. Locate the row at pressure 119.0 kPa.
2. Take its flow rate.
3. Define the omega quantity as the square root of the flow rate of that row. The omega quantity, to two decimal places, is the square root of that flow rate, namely 2.20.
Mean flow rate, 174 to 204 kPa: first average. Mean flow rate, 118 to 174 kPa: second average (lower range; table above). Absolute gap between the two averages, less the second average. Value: -4.26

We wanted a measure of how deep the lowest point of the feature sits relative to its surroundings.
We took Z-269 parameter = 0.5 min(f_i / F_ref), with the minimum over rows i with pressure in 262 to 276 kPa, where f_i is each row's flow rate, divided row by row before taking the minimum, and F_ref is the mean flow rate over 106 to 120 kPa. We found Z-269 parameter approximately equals 0.469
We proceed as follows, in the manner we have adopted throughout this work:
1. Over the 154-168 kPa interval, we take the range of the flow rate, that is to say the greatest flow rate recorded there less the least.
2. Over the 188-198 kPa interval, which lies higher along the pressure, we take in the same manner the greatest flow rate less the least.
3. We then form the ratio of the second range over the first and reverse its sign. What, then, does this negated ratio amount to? -0.72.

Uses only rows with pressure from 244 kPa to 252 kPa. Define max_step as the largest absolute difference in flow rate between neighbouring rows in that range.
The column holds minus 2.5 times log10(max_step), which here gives 2.30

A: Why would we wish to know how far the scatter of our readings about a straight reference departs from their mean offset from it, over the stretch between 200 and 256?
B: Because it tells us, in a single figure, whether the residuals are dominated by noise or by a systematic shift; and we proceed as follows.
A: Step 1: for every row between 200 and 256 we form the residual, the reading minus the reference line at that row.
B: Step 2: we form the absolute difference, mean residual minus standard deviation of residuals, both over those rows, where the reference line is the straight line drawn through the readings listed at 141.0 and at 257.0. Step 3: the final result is 0.27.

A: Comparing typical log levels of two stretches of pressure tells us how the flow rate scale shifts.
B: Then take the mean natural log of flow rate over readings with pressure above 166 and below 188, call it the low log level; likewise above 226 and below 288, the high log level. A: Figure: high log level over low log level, 1.03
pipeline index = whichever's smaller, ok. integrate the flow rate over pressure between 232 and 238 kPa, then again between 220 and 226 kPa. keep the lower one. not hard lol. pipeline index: 24.9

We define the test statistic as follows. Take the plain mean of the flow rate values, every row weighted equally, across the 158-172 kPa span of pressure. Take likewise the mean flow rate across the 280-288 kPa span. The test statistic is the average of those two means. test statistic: 4.39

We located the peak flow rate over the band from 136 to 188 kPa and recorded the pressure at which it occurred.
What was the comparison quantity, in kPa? 139.0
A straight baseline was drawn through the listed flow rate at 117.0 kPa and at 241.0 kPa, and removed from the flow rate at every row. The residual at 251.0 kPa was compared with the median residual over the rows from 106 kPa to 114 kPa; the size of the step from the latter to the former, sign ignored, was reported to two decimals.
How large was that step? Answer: 0.34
